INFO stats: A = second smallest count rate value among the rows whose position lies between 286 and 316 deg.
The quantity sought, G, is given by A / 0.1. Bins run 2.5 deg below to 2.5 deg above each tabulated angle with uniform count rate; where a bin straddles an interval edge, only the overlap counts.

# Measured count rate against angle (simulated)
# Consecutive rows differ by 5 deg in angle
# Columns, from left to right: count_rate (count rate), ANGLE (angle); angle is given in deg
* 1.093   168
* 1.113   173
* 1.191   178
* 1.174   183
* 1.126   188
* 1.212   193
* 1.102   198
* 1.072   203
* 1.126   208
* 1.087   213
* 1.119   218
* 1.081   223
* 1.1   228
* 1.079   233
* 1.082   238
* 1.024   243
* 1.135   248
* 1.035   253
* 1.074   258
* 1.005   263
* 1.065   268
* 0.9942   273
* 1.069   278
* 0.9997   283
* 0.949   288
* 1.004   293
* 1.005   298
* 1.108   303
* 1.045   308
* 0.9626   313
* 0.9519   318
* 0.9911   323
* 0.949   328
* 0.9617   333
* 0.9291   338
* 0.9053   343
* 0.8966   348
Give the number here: 9.6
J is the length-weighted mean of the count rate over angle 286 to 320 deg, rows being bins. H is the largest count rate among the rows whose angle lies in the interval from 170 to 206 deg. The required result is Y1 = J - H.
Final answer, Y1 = -0.21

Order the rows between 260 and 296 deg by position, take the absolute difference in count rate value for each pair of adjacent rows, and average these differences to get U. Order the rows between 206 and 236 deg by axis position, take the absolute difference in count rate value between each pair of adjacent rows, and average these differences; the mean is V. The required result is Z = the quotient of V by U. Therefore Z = 0.47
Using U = 0.063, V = 0.030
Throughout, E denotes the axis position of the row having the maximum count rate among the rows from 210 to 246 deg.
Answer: 218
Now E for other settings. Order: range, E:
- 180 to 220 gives 193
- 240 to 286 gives 248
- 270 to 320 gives 303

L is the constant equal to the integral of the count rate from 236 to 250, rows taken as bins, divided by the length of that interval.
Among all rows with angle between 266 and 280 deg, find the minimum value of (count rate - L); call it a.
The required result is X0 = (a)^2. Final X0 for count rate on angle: 0.007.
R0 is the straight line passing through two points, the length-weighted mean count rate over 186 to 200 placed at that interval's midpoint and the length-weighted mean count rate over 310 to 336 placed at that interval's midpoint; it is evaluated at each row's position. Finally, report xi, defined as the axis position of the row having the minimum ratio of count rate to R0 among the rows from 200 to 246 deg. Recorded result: 203 deg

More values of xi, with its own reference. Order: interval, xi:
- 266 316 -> 288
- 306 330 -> 318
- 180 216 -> 203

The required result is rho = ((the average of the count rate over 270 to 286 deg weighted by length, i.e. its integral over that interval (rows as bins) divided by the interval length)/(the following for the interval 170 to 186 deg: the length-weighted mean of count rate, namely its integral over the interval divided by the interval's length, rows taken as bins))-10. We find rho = -9.12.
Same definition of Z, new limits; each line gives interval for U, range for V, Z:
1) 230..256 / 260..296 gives 0.93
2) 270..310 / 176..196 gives 0.85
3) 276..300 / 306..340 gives 0.83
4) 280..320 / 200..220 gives 0.80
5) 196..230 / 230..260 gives 1.76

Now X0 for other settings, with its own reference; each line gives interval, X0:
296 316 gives 0.013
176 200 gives 0.001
